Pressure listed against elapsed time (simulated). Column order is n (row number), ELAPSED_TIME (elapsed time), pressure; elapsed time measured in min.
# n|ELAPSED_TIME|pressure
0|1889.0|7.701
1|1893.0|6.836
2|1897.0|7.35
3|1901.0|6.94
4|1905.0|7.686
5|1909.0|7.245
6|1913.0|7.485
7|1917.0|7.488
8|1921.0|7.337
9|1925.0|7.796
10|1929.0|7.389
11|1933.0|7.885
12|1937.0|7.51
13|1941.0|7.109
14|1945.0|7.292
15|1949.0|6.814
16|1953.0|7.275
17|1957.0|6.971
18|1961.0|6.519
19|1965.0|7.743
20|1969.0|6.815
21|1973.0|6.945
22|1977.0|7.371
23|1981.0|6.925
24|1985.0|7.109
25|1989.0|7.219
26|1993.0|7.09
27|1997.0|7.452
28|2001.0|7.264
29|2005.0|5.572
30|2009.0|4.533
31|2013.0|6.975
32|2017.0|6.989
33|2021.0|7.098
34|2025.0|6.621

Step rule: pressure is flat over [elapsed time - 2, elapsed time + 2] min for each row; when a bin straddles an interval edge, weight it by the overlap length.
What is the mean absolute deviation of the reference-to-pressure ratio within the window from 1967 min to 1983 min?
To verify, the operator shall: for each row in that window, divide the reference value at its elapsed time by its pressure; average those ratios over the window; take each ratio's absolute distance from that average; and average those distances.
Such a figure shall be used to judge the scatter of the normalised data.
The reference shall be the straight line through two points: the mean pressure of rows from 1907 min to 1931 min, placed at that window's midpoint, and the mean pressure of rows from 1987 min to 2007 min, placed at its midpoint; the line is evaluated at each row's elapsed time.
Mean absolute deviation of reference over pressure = 0.026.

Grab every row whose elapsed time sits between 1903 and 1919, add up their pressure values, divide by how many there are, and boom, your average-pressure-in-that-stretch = 7.5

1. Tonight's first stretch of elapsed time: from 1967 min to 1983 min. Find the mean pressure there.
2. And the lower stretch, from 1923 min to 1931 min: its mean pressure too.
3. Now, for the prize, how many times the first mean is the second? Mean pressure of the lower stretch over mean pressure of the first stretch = 1.08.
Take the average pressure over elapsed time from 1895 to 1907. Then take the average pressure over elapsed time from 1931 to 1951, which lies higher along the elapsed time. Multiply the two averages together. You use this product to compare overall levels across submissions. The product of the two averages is 53.6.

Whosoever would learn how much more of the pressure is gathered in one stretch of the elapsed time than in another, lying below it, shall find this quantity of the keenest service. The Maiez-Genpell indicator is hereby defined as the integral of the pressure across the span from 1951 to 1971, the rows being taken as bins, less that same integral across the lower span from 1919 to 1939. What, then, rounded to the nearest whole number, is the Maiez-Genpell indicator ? -10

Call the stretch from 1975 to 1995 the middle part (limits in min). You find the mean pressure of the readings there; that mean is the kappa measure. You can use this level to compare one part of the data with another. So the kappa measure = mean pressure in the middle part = 7.1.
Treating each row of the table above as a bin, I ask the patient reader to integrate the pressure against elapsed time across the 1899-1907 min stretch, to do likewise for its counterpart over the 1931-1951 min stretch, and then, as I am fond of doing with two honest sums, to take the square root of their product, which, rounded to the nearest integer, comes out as 93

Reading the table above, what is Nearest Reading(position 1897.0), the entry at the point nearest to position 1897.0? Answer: 7.35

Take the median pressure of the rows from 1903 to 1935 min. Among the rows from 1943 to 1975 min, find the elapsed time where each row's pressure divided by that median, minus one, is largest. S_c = 1965.0 min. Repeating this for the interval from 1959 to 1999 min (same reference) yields 1965.0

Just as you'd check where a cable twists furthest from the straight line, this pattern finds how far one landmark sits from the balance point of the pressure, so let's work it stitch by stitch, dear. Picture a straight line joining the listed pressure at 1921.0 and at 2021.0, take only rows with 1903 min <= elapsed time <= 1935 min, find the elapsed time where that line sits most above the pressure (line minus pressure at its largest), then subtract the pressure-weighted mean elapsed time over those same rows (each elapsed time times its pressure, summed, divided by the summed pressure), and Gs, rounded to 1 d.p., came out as -10.1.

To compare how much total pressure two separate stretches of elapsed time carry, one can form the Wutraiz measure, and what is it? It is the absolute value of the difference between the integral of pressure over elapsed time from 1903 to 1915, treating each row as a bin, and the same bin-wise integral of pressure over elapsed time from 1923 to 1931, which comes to 29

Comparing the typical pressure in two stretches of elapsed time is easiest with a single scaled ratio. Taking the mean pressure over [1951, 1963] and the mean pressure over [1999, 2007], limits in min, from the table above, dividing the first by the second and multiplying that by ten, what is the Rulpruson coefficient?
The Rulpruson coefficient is 10.78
